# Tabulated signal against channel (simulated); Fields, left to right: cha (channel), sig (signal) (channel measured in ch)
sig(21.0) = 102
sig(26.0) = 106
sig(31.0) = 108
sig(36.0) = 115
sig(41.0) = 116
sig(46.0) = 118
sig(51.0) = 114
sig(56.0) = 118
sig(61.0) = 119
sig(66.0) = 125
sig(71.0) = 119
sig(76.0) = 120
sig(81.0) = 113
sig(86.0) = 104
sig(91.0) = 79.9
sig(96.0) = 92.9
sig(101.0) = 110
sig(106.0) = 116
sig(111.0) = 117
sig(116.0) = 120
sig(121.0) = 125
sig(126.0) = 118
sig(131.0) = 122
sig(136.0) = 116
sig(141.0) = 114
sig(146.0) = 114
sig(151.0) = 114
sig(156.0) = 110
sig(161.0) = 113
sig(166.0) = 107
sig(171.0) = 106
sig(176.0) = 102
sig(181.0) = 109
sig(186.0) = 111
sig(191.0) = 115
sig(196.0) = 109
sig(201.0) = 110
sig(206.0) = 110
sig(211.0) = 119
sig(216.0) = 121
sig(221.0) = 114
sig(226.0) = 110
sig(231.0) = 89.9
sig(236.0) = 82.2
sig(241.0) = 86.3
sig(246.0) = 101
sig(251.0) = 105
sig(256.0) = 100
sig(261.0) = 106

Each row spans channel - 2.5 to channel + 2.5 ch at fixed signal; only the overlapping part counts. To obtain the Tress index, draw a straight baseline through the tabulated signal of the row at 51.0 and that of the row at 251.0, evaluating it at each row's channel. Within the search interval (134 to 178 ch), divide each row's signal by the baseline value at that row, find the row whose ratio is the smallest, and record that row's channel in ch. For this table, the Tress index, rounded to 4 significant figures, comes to 176.0 ch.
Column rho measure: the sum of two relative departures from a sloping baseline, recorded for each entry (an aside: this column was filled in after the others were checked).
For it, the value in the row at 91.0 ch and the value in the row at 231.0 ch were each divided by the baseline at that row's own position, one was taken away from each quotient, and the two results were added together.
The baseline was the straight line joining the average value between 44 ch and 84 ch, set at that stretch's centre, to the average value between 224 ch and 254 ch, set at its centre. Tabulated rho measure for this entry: -0.37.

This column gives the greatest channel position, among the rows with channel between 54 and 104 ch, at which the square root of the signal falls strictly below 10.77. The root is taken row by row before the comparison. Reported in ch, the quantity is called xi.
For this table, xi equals 101.0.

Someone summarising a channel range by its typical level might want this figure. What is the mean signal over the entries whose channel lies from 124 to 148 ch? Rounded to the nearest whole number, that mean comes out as 117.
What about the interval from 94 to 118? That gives 111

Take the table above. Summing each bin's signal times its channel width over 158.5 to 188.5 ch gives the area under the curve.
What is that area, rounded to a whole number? 3240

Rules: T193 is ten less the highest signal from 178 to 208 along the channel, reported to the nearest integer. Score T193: -105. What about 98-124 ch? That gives -115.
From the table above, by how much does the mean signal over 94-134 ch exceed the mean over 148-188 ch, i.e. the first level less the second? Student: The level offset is 6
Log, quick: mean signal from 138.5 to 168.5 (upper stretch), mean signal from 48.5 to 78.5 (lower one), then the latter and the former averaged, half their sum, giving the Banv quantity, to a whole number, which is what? 116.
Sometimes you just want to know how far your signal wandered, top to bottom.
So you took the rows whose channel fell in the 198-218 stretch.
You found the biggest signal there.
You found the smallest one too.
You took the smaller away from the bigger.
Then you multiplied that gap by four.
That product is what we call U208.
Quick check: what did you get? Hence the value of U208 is 44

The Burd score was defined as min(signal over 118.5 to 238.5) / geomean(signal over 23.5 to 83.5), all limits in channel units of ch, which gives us 0.71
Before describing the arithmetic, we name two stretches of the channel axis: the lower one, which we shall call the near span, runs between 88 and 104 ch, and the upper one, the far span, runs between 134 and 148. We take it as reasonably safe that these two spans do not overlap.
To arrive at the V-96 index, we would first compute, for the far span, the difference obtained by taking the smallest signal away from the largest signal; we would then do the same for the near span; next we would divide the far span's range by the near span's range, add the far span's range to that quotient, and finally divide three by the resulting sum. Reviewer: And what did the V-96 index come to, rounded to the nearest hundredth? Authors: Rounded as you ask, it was 1.45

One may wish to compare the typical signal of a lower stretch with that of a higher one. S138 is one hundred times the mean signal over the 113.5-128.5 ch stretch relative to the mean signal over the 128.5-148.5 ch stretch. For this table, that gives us 104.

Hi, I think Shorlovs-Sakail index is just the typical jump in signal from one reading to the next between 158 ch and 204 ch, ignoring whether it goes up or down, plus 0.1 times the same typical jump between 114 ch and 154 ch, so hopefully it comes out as 4.2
